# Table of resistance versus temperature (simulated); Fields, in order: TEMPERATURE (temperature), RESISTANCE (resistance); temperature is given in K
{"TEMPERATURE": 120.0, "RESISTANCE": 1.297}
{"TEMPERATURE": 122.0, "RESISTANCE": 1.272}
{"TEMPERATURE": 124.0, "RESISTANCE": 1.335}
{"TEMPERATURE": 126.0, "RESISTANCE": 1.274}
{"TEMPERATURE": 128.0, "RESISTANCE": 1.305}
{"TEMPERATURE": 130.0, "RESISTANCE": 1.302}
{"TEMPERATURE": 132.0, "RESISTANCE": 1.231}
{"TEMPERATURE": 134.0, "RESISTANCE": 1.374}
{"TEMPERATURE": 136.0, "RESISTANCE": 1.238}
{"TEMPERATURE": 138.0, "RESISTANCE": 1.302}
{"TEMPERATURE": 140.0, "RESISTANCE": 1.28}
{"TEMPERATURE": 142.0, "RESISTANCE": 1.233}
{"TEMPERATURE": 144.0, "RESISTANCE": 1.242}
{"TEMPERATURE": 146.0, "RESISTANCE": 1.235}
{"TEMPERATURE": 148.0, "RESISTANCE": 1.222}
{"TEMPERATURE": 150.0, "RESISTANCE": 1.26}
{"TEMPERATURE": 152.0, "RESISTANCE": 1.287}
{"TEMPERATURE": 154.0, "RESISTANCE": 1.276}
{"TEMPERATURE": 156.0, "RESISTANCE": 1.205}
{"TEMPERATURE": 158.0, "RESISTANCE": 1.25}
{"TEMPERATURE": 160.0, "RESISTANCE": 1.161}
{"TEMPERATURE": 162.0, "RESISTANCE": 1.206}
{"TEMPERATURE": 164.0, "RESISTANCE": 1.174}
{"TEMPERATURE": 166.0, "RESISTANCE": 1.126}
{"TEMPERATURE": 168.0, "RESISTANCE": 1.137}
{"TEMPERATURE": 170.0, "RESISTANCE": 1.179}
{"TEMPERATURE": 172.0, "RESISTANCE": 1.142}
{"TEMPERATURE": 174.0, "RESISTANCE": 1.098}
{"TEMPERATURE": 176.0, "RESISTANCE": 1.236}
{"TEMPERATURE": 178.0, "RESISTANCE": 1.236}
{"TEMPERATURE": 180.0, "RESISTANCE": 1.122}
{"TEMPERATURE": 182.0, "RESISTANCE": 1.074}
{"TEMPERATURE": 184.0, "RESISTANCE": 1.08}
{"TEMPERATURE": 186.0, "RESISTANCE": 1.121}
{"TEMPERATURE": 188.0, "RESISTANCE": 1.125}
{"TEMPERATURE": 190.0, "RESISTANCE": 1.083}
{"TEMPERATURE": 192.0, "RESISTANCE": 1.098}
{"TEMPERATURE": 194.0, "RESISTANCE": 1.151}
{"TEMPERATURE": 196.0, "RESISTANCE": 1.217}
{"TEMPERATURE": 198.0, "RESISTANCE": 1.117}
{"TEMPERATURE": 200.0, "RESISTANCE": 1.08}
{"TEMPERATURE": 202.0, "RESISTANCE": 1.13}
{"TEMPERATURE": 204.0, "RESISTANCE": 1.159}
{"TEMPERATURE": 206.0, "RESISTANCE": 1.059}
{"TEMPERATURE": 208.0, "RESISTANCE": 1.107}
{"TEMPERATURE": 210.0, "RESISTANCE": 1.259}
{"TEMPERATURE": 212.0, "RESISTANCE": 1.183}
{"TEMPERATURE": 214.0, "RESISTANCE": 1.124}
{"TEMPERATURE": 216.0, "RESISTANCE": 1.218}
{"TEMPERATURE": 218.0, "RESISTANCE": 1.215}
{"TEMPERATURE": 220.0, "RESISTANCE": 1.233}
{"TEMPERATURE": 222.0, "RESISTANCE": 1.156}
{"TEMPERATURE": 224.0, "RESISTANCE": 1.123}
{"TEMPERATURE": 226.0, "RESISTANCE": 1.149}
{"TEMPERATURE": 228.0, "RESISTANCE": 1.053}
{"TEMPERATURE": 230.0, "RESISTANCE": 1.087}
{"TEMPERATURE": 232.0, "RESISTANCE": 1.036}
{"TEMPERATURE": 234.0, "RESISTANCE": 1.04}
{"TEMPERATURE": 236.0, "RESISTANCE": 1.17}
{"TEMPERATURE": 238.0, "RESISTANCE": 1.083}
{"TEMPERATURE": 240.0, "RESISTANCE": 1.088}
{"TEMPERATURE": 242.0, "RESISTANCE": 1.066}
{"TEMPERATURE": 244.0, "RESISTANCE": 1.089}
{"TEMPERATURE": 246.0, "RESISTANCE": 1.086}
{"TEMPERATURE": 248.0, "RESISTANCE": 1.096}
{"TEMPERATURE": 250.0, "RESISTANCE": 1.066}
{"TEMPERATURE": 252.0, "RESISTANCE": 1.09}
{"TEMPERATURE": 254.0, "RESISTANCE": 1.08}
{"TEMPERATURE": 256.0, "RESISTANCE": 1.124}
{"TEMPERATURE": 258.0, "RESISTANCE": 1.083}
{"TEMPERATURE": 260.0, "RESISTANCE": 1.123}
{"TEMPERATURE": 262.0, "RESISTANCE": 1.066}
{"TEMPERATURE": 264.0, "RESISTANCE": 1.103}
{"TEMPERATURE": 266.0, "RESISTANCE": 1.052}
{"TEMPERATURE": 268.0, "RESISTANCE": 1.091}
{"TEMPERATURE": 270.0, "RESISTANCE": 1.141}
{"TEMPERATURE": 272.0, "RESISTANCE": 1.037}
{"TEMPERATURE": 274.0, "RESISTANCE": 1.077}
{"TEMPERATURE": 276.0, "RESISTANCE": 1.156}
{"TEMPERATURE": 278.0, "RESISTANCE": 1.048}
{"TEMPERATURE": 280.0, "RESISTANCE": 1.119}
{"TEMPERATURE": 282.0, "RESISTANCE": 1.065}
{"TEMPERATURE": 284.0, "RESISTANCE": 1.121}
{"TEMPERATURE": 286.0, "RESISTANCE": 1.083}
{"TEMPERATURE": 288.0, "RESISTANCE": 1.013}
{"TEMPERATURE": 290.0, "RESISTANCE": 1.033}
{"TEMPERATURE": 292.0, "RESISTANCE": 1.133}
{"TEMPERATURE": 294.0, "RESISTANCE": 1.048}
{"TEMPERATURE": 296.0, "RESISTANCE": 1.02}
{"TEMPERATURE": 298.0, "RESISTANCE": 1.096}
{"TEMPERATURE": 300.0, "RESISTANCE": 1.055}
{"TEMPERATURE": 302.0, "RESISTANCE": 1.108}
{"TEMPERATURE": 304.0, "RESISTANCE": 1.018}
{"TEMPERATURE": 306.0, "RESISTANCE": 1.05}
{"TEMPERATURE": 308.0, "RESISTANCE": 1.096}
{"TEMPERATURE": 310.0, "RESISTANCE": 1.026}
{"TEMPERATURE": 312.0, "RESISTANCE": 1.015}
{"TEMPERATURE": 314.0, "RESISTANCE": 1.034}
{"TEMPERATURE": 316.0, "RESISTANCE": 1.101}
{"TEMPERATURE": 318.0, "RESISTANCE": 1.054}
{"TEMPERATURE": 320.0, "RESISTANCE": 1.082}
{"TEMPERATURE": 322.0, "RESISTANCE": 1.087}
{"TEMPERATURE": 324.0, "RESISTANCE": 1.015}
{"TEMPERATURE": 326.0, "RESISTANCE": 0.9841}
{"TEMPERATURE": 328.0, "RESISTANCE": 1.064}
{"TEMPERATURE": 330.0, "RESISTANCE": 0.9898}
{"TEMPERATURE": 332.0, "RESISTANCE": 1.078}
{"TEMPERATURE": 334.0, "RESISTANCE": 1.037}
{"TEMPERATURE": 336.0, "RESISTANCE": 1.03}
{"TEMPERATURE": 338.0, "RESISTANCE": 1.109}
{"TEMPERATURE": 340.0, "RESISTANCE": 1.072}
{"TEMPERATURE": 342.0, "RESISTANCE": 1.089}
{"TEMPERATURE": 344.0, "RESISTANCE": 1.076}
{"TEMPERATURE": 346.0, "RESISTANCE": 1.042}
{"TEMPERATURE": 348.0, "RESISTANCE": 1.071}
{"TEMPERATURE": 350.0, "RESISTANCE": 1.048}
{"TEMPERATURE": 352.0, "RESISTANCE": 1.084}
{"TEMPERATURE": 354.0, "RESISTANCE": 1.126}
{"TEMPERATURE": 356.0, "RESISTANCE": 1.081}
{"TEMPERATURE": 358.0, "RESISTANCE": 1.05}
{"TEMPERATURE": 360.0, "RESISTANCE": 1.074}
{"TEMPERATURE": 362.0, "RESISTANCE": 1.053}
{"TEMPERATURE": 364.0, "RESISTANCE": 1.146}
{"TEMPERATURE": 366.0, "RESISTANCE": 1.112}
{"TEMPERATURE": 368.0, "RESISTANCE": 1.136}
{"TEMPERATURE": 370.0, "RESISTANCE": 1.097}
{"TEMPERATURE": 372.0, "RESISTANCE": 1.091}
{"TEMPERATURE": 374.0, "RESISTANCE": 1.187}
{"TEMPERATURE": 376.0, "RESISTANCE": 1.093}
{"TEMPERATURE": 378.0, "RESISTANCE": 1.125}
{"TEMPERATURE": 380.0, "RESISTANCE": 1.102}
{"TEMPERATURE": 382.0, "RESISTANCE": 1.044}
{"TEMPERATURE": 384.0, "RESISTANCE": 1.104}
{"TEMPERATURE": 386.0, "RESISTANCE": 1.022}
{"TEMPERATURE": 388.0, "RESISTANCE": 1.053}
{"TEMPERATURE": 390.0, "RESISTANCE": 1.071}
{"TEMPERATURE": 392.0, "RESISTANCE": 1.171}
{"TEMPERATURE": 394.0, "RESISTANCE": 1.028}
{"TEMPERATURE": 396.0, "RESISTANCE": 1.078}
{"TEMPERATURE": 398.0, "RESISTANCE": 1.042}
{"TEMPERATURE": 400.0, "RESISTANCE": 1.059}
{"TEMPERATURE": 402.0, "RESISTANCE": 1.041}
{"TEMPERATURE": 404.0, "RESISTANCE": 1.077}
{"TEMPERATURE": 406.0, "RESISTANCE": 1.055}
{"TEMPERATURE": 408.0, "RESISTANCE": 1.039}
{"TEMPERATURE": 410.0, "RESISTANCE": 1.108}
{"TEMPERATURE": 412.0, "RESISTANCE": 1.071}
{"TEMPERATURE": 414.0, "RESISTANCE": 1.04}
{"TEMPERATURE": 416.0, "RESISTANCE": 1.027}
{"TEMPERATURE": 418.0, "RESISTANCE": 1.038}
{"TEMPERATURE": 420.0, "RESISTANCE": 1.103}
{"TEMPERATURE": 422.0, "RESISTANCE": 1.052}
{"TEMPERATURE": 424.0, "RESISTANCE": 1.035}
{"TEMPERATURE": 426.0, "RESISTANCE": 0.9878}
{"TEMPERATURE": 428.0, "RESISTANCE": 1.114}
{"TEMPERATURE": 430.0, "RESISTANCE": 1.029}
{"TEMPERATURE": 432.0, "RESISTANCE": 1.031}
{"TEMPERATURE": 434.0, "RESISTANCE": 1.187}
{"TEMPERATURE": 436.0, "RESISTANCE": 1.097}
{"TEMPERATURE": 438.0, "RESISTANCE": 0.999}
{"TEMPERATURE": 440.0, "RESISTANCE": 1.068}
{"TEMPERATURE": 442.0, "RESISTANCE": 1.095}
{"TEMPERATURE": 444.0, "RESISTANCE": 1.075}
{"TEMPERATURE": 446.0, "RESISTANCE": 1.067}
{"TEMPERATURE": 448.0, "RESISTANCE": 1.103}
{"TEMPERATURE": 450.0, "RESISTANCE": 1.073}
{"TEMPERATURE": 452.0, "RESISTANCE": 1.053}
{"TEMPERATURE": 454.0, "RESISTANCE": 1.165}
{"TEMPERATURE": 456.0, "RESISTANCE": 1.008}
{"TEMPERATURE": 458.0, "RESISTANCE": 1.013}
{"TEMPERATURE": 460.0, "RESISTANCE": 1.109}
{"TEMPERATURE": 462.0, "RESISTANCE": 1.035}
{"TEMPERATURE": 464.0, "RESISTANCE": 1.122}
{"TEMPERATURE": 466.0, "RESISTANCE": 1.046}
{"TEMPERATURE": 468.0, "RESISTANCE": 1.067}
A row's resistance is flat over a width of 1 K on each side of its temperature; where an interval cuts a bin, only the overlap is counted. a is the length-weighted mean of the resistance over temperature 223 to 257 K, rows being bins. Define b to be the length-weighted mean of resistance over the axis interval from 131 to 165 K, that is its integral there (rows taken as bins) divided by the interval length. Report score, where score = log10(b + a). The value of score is 0.368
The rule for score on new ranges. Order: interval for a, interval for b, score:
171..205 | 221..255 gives 0.347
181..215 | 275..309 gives 0.343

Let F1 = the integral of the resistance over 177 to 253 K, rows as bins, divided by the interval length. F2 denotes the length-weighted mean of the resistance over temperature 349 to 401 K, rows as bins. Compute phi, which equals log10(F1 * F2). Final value 0.087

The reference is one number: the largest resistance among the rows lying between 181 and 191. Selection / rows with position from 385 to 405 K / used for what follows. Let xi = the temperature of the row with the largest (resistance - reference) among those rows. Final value 392.0 K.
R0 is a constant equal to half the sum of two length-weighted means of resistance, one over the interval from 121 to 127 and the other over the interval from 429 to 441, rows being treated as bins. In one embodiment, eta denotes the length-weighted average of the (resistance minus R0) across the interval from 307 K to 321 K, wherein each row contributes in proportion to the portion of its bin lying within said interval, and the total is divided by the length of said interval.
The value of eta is -0.123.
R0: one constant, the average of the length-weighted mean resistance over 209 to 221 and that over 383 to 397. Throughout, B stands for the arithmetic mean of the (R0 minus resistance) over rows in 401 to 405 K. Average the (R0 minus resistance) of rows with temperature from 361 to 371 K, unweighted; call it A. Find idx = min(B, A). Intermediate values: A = 0.03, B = 0.08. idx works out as 0.03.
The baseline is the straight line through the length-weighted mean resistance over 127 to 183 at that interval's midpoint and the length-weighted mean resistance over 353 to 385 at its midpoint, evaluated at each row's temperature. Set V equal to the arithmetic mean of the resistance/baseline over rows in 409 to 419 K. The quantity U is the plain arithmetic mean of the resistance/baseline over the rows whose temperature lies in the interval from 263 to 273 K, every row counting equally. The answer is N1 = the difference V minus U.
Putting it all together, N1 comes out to 0.04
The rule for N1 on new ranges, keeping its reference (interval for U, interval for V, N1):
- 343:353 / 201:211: 0.00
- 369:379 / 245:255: -0.09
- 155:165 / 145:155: 0.04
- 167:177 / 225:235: -0.05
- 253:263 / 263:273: 0.00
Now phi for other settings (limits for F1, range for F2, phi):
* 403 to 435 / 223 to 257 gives 0.064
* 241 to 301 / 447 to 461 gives 0.066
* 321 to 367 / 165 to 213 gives 0.084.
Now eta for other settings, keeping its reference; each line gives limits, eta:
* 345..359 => -0.109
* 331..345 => -0.111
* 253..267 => -0.091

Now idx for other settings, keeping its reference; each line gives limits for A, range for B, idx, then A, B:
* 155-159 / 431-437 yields -0.09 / -0.09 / 0.04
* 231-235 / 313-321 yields 0.07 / 0.10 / 0.07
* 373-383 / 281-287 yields 0.03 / 0.03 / 0.05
